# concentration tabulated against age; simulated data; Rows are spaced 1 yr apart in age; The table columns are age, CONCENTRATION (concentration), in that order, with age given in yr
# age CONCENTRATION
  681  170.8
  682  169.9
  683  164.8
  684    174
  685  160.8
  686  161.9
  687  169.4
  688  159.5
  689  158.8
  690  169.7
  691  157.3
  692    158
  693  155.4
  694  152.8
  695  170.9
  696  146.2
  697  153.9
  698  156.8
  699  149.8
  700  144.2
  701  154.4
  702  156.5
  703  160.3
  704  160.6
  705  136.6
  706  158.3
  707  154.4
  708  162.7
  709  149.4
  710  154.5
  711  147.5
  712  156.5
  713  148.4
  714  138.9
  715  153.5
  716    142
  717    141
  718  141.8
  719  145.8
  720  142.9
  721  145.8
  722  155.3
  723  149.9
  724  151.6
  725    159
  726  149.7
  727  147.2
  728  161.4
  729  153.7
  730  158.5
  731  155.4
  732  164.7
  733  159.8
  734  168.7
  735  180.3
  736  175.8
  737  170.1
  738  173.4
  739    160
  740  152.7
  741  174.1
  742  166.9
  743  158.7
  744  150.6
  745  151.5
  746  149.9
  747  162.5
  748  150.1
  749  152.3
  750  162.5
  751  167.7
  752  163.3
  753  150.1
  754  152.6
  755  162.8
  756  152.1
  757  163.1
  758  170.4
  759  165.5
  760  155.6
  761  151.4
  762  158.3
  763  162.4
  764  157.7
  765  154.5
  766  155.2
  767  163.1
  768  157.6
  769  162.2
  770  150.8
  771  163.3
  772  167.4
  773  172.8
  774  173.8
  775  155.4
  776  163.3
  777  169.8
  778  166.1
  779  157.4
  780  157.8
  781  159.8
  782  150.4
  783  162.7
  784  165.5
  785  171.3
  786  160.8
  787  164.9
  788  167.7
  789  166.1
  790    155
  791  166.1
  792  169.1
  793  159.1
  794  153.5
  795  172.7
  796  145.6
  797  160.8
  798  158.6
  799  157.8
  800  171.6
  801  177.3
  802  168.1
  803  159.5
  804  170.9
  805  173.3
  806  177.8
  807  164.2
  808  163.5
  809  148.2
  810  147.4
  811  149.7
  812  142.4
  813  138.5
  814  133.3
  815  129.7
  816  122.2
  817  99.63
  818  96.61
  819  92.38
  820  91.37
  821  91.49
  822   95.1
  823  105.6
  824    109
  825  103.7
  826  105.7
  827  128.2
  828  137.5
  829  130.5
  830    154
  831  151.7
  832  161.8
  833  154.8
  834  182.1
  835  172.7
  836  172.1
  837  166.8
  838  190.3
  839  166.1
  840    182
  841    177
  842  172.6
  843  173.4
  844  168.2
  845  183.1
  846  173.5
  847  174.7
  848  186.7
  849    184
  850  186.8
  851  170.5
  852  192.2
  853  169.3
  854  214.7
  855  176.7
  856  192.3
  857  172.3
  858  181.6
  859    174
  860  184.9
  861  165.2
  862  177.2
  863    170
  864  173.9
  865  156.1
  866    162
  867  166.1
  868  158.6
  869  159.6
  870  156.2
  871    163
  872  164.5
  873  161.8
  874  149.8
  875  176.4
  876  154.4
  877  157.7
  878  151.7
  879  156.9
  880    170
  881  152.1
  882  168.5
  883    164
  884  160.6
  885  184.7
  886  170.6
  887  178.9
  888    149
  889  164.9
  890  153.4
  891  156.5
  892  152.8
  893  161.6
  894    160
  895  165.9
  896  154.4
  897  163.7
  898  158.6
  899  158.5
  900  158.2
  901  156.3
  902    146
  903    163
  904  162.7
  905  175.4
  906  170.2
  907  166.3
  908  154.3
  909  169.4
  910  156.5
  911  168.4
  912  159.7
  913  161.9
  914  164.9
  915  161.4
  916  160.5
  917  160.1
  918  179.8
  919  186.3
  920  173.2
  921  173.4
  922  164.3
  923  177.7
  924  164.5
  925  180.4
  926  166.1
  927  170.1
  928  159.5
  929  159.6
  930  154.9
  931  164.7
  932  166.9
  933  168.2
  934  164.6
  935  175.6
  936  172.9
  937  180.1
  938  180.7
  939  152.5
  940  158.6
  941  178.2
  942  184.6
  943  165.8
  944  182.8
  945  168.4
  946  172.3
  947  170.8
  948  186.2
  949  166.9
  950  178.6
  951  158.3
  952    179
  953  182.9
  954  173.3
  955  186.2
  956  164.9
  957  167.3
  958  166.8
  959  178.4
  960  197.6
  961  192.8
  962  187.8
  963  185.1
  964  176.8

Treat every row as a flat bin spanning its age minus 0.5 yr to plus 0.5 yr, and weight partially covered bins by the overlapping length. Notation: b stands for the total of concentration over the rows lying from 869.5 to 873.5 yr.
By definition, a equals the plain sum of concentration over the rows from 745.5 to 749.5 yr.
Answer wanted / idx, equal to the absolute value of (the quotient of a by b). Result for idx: 0.95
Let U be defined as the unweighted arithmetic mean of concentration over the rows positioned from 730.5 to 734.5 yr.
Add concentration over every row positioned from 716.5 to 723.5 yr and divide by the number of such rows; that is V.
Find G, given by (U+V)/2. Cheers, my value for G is 154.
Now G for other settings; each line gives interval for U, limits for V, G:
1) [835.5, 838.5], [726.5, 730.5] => 166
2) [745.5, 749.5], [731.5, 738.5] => 162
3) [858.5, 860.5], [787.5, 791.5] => 172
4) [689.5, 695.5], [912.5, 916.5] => 161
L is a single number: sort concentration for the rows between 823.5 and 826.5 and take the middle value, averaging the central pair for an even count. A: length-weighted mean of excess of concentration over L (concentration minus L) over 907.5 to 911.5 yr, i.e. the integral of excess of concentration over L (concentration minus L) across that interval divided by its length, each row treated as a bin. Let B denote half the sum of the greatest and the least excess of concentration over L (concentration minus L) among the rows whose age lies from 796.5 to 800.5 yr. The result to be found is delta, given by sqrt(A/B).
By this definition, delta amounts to 0.98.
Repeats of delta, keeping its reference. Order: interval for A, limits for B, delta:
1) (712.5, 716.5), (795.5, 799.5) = 0.92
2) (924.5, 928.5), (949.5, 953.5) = 0.99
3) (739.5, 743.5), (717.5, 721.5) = 1.23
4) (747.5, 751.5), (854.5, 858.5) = 0.83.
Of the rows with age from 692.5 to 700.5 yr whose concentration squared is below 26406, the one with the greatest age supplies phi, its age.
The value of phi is 700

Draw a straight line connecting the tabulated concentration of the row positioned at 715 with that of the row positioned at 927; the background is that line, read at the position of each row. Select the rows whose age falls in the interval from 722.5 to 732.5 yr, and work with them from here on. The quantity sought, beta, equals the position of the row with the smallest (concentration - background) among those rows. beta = 727 yr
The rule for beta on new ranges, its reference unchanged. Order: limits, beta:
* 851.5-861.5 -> 861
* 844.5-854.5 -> 853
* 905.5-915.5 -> 908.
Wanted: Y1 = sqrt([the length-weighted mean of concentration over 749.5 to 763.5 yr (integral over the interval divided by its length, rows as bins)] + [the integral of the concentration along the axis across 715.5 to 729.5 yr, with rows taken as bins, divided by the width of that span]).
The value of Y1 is 17.6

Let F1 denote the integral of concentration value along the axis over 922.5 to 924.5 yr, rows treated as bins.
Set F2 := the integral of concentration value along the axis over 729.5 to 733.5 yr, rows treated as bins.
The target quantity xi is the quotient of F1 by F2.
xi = 0.5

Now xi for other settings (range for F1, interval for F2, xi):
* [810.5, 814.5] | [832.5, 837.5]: 0.7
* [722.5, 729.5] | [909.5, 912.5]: 2.2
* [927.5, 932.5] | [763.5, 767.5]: 1.3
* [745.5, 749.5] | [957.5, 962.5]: 0.7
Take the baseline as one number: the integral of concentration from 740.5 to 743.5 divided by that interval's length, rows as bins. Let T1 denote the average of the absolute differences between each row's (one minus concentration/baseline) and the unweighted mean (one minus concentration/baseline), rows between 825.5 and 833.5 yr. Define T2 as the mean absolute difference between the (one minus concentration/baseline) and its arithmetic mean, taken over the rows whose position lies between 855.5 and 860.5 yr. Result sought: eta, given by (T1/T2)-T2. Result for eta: 2.4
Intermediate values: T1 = 0.090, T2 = 0.038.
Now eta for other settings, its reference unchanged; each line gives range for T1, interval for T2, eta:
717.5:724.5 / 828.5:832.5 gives 0.4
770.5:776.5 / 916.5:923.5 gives 0.8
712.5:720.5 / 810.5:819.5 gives 0.1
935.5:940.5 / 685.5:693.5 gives 2.5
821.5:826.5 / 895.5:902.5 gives 0.9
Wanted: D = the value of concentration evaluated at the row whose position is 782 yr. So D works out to 150.4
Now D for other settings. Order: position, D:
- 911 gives 168.4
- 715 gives 153.5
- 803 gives 159.5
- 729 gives 153.7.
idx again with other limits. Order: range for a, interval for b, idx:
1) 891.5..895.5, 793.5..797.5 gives 1.01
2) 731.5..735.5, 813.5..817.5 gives 1.39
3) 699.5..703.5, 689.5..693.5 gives 0.96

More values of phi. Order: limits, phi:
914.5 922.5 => 917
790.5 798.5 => 798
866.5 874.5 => 874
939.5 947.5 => 940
